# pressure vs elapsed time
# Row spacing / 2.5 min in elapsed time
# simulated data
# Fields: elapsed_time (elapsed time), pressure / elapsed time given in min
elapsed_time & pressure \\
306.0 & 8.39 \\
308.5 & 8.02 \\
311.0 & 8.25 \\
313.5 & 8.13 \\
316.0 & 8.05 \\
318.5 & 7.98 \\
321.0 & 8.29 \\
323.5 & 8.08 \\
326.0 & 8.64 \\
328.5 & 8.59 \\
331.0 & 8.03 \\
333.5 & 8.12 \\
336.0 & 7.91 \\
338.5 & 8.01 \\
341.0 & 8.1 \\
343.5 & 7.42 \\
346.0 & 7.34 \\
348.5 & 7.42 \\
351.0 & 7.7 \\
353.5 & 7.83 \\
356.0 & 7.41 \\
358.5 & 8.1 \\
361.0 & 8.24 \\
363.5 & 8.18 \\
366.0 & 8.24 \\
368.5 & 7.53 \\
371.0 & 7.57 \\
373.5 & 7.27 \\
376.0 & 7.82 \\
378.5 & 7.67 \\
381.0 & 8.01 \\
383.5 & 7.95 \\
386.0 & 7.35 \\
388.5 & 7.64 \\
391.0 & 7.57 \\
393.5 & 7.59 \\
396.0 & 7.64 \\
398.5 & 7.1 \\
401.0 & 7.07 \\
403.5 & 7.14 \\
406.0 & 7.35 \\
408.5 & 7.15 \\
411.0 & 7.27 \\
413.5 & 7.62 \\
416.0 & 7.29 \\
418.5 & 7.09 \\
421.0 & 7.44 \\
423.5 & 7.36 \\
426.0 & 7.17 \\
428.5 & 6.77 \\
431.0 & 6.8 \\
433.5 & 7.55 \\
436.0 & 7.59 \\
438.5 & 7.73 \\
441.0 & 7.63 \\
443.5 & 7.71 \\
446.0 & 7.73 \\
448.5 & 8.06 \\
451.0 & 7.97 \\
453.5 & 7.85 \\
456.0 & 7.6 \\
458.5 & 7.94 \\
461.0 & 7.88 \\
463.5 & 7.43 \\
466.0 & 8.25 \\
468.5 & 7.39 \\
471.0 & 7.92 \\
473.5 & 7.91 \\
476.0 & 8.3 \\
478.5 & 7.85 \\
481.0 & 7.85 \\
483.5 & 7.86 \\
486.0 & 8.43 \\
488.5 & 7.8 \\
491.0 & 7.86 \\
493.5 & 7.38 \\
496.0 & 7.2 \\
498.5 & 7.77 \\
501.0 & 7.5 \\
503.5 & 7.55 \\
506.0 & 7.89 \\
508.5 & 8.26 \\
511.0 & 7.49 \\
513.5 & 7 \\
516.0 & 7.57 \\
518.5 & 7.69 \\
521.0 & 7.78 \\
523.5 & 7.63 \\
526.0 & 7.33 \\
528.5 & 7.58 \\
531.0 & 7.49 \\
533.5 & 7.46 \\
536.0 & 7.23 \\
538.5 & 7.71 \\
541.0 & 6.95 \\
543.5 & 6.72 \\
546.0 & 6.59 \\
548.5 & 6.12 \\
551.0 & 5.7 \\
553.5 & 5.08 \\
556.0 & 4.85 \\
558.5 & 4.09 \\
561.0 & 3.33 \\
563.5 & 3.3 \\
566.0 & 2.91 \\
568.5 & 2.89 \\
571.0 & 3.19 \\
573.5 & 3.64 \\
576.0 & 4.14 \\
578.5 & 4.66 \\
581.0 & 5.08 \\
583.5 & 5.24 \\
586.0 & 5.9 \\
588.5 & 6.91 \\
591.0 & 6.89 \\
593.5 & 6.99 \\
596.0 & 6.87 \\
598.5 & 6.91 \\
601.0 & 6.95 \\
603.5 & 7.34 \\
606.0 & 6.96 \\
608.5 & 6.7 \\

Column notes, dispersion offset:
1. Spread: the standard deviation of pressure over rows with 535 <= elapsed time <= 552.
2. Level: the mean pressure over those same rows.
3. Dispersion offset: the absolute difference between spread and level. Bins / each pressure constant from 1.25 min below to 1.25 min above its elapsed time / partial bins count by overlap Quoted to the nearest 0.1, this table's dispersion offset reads 6.1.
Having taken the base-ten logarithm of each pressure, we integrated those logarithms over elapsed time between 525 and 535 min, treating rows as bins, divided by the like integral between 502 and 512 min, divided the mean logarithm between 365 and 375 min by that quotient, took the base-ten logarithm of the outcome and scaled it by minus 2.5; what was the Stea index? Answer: 0.11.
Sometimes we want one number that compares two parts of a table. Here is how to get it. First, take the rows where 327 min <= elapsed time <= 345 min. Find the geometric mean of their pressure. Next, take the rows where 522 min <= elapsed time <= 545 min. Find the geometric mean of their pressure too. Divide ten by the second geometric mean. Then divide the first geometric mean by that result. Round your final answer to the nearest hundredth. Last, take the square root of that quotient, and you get 2.43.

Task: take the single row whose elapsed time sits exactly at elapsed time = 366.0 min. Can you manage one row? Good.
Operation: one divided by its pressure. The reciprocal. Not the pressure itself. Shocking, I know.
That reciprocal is 0.121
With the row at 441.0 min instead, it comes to 0.131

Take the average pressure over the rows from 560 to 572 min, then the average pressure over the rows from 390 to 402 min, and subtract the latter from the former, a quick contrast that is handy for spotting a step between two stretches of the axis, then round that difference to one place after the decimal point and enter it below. -4.3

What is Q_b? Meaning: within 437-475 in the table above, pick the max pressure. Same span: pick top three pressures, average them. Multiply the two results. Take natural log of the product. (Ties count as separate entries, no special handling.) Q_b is 4.20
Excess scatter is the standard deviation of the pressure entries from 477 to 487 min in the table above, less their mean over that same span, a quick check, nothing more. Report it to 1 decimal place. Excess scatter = -7.7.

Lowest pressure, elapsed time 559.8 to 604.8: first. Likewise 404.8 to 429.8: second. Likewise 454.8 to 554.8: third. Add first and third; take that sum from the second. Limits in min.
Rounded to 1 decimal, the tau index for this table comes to -1.2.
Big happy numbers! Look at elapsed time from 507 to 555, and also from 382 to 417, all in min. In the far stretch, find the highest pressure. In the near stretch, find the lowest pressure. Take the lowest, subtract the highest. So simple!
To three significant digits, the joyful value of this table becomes -1.19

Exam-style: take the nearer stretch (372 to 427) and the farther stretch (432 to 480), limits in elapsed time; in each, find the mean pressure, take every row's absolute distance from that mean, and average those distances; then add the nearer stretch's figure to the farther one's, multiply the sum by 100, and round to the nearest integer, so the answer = 43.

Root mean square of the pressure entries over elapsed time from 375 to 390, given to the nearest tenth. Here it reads 7.7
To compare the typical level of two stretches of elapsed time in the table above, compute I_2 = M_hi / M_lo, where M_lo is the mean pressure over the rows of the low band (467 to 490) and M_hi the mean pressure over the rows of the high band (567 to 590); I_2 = 0.58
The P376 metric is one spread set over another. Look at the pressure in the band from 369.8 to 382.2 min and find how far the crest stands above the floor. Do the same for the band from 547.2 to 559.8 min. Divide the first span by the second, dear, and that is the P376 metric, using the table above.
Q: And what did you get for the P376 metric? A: 0.4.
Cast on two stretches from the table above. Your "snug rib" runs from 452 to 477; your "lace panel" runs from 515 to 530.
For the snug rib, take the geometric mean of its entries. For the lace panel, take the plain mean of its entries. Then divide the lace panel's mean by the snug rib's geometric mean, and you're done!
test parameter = 0.969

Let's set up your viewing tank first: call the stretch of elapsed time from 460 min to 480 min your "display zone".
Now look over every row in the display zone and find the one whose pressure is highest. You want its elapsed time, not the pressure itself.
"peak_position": 476.0 min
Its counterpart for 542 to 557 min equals 543.5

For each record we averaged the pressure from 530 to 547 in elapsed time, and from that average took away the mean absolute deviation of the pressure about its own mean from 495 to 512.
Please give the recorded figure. 6.90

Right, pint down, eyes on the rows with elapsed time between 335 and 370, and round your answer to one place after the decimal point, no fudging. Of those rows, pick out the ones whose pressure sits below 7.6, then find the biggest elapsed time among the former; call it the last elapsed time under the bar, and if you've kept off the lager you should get 368.5 min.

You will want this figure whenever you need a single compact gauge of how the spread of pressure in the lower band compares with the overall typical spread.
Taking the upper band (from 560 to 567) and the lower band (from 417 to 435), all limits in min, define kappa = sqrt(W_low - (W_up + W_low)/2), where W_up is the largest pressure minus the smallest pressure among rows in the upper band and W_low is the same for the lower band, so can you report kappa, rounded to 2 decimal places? 0.42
